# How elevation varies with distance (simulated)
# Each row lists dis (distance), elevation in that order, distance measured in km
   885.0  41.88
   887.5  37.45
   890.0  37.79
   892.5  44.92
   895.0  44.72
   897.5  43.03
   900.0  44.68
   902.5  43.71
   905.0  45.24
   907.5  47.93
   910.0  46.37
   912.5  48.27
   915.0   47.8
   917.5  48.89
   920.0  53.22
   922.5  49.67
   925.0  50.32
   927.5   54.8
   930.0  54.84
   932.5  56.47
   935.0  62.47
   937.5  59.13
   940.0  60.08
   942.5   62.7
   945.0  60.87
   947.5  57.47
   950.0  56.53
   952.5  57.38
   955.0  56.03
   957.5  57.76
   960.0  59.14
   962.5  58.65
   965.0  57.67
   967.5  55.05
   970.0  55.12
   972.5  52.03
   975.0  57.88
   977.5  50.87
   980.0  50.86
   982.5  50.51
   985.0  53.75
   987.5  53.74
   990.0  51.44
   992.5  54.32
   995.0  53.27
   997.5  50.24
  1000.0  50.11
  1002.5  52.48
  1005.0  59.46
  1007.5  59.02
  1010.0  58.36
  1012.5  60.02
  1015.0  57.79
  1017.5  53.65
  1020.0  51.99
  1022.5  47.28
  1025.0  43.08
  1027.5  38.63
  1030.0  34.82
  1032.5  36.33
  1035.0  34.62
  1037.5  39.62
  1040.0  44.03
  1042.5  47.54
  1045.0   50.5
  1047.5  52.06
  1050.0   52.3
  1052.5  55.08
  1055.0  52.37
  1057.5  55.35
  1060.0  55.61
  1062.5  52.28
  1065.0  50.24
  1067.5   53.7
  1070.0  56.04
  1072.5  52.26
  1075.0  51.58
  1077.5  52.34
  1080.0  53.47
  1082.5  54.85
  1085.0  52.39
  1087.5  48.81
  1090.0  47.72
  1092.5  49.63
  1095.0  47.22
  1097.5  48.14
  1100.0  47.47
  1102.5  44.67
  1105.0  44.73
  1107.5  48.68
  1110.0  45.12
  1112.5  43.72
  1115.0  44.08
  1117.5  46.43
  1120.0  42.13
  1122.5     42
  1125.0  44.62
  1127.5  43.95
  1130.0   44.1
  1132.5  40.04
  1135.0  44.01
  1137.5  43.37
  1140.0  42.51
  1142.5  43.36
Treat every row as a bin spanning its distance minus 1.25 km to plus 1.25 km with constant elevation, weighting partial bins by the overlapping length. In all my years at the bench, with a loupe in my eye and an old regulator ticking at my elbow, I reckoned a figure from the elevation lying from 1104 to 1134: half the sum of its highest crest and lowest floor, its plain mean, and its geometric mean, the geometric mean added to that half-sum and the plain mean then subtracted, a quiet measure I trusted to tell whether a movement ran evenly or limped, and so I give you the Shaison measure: 44.3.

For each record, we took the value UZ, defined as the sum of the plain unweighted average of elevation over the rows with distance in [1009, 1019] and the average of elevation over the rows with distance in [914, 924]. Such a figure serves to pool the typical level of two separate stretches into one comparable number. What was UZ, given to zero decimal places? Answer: 107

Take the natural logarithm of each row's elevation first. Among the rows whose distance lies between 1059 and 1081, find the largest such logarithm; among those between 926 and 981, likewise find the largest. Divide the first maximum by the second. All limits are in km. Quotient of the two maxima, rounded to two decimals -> 0.97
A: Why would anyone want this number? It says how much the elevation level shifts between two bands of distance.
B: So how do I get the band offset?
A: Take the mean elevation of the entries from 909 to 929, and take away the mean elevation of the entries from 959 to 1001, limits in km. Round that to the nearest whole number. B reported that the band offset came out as -4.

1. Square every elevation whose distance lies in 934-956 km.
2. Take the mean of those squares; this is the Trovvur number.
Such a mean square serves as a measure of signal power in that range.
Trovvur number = 3508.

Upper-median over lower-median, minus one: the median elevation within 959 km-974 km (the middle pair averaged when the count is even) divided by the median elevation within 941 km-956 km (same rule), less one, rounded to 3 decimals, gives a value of -0.018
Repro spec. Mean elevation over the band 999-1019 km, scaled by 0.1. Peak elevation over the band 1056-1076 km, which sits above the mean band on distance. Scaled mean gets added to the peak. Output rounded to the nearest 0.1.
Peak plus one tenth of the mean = 61.7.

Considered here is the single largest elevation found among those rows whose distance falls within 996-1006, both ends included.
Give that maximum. 59.46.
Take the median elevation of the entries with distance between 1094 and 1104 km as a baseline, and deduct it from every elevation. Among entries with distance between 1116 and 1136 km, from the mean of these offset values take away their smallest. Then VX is 3.4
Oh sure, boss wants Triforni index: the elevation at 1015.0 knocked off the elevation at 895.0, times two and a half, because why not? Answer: -33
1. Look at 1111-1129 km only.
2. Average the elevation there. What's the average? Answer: 44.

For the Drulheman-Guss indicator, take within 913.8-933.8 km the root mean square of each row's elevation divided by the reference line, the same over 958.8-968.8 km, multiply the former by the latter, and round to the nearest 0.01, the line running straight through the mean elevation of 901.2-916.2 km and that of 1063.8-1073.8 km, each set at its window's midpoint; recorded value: 1.30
